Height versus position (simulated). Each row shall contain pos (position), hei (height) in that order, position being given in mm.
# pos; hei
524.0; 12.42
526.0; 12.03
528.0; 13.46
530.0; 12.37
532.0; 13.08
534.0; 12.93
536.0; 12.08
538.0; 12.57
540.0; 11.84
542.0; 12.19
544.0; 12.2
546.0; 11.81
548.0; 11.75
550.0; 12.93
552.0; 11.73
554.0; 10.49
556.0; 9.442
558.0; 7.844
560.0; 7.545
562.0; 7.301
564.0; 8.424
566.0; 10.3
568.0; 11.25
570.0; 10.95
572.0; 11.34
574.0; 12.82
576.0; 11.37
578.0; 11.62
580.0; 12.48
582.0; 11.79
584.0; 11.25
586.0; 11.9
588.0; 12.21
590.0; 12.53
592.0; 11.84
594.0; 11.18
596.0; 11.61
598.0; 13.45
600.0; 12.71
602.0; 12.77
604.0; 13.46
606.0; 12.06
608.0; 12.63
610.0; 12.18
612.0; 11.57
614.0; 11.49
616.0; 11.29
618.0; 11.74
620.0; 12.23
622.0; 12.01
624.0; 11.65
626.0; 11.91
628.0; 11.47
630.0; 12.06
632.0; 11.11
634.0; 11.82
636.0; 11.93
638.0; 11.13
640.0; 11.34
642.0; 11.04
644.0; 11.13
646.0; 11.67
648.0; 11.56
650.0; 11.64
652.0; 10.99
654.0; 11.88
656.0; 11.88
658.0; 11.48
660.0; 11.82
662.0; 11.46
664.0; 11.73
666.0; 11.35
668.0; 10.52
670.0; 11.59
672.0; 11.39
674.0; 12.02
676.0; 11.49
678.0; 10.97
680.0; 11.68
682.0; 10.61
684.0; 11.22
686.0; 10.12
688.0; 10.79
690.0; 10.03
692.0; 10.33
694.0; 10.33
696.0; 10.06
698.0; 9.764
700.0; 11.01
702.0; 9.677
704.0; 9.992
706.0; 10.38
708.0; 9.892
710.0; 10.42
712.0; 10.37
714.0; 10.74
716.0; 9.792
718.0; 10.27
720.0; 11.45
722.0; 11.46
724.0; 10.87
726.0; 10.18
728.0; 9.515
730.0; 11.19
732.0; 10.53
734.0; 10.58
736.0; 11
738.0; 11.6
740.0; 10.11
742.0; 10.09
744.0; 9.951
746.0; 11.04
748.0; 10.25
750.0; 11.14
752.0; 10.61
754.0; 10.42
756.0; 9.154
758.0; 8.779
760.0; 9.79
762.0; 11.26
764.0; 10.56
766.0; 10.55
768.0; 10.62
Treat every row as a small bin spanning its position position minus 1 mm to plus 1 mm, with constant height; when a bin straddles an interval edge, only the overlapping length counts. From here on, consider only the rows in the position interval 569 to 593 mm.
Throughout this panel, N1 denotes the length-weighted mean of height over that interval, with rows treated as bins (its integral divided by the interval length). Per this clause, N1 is 11.8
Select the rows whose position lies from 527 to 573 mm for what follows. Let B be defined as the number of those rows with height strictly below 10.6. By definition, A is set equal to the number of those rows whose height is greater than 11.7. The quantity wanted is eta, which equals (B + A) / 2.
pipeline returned 10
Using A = 13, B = 7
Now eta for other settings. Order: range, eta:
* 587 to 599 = 2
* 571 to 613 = 7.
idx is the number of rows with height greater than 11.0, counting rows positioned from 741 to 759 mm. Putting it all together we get 2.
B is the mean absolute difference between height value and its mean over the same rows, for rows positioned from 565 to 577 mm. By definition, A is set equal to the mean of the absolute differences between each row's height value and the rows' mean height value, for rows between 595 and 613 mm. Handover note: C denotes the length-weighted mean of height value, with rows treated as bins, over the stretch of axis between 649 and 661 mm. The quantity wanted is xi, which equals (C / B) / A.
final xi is 41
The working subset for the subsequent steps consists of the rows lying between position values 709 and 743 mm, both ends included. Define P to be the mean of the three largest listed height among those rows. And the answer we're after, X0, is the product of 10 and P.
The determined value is 115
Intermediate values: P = 11.5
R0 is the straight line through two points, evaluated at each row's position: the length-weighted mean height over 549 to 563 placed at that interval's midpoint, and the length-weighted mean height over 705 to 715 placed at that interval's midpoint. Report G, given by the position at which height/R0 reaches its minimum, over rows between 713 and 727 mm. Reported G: 716.0 mm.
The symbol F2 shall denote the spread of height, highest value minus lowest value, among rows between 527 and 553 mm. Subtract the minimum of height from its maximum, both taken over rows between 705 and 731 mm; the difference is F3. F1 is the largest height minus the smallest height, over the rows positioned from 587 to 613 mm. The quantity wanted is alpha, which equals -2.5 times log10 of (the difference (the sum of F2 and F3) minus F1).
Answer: -0.4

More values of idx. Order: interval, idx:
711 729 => 2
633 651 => 9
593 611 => 9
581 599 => 9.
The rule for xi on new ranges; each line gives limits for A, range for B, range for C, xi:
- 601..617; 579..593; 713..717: 51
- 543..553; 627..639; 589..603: 91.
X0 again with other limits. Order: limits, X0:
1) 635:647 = 116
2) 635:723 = 119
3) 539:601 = 131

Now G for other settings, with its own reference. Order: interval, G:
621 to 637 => 632.0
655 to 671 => 668.0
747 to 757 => 756.0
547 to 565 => 562.0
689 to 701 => 698.0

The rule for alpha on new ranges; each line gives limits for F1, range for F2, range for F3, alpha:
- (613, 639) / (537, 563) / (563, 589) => -2.4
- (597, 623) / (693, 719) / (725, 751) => -0.2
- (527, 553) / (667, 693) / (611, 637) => -0.3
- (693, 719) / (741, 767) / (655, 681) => -1.1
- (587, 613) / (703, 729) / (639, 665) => 0.6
